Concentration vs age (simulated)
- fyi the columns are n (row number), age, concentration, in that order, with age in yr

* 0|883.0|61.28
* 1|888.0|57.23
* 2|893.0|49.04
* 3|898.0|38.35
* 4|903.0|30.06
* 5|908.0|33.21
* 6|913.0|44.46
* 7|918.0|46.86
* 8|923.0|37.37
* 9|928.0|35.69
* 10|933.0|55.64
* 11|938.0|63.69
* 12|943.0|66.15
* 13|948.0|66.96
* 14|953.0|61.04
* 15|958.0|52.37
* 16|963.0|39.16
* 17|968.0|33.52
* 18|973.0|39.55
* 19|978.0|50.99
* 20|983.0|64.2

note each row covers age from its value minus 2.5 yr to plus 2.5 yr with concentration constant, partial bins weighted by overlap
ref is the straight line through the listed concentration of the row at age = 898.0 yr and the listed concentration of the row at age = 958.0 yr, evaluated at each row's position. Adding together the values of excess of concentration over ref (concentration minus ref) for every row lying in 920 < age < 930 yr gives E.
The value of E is -16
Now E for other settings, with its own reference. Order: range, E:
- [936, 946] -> 33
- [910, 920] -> 6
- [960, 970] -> -36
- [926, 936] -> -1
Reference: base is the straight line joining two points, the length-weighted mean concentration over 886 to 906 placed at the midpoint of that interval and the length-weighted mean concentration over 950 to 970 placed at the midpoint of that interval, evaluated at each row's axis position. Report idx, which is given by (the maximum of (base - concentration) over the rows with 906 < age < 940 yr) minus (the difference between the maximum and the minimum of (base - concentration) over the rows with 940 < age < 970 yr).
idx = -24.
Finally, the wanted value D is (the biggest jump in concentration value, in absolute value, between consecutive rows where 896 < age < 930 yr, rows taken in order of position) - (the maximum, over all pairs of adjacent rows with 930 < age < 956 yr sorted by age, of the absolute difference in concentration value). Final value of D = 3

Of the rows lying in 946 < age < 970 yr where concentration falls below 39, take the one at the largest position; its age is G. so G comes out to 968.0 yr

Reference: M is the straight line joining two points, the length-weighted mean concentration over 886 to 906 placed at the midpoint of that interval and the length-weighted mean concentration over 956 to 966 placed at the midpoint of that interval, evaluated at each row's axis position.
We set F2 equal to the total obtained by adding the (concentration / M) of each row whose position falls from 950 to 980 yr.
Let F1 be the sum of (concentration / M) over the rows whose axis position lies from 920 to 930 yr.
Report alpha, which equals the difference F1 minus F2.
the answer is -4.5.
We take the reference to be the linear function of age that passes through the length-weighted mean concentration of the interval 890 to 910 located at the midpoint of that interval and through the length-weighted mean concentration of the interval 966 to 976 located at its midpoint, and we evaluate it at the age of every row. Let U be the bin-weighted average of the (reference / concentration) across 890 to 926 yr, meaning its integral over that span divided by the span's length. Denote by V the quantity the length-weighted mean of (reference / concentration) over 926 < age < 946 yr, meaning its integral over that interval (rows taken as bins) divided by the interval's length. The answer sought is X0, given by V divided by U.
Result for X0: 0.73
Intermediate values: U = 0.98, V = 0.71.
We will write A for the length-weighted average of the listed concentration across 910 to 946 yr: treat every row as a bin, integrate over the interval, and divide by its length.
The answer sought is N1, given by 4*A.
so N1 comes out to 200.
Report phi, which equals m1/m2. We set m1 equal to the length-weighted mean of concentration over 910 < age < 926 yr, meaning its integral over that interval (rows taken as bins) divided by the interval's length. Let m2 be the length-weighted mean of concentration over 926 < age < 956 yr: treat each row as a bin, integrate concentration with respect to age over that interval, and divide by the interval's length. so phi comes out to 0.7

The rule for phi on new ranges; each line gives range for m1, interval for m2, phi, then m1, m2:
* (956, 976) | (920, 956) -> 0.7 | 41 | 55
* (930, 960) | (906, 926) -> 1.5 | 61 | 41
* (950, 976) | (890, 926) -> 1.1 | 46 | 40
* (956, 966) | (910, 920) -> 1.0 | 45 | 45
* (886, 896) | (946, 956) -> 0.8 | 52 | 63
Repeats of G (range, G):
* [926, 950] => 928.0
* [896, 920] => 908.0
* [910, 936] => 928.0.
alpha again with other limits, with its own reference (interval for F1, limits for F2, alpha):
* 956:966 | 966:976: 0.4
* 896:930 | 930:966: -3.0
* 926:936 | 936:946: -0.9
